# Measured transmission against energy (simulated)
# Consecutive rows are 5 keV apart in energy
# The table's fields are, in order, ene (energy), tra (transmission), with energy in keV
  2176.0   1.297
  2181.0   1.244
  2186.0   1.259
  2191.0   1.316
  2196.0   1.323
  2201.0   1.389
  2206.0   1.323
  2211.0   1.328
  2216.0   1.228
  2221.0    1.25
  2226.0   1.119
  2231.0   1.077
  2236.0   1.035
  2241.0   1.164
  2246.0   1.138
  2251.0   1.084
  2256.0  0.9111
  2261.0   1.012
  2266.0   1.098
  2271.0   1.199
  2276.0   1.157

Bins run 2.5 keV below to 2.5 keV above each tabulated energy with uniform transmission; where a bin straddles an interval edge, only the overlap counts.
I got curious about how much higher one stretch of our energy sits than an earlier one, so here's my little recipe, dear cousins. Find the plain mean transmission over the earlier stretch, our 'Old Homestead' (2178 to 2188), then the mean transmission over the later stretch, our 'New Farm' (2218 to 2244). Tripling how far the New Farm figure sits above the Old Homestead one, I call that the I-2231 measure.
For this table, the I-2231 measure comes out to -0.37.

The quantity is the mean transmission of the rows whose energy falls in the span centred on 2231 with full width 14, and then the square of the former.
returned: 1.16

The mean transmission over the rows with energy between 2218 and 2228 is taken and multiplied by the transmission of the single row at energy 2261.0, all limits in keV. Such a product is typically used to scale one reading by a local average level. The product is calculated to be 1.20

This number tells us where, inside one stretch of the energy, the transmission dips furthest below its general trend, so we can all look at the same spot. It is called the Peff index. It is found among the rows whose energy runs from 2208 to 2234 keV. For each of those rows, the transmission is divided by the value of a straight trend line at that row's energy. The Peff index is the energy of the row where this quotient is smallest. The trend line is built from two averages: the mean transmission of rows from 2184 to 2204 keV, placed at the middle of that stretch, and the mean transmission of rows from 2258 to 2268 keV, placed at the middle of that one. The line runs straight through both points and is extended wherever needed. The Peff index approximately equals 2231.0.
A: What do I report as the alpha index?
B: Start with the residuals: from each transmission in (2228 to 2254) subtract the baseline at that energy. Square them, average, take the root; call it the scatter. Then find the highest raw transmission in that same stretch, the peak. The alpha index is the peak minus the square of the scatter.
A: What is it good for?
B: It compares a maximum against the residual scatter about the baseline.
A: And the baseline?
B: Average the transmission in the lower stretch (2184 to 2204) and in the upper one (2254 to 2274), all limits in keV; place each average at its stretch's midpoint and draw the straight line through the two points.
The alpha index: 1.16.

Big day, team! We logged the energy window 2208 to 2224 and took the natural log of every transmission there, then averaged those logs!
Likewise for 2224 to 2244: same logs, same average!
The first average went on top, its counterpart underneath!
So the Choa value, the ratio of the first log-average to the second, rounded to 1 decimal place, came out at 2.5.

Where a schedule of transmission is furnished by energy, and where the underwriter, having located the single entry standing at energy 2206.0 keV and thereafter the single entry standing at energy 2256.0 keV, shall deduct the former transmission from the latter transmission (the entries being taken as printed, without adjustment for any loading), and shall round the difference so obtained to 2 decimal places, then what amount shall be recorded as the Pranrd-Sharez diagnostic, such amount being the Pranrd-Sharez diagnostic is -0.41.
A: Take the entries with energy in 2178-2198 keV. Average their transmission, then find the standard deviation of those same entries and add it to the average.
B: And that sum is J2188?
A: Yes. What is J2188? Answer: 1.32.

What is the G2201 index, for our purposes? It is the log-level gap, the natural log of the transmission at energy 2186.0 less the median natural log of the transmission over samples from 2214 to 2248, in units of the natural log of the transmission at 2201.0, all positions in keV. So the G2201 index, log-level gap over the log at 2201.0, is 0.31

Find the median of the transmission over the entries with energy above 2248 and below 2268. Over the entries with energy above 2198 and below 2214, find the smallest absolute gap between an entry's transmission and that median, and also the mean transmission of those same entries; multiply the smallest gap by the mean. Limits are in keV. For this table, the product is 0.37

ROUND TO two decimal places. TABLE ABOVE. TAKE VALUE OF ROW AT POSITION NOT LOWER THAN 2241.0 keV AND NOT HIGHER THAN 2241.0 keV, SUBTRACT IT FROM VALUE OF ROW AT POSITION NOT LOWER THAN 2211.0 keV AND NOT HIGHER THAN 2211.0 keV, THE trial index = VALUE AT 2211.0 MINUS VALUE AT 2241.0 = 0.16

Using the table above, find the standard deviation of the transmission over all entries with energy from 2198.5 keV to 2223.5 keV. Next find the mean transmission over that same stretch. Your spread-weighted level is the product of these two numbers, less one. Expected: -0.92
